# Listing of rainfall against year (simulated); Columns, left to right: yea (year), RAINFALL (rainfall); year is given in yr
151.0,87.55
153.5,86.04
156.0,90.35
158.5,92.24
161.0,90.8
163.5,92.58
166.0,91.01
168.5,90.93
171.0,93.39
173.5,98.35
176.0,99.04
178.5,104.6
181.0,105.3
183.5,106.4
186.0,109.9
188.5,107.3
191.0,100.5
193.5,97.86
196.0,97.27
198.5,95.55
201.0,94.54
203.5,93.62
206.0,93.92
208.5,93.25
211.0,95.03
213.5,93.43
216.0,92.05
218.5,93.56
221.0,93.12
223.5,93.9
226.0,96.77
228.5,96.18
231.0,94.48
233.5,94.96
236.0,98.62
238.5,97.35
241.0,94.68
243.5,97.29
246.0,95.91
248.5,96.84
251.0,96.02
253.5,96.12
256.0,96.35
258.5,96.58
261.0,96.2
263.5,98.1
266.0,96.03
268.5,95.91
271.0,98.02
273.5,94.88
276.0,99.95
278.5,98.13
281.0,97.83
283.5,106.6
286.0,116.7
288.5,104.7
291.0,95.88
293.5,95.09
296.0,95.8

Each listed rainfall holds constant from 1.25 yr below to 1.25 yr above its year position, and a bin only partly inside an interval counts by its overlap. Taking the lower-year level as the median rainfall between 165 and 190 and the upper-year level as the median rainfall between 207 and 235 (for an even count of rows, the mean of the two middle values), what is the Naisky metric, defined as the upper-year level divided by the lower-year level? 0.92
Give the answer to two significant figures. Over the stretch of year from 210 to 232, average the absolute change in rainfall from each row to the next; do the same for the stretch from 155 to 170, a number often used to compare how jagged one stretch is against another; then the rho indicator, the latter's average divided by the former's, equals 1.0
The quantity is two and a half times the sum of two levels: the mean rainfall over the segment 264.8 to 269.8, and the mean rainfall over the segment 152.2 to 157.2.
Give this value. 460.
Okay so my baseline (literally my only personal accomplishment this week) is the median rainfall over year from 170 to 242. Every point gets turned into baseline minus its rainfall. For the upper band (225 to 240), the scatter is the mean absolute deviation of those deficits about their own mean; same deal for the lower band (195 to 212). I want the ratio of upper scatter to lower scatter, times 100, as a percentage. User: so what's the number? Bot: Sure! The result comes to 114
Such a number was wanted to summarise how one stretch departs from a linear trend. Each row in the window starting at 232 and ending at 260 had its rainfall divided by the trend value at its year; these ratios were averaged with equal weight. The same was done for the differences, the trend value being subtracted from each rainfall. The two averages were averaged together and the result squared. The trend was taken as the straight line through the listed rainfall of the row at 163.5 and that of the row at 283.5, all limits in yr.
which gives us 5.9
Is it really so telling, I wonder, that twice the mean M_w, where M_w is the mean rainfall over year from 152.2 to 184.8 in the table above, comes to 191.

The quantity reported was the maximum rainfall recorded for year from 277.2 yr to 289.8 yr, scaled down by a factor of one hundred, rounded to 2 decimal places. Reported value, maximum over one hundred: 1.17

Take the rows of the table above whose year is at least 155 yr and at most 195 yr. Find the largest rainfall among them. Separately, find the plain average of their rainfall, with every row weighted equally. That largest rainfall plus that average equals 208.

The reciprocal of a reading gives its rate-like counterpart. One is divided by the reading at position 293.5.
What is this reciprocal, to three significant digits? 0.0105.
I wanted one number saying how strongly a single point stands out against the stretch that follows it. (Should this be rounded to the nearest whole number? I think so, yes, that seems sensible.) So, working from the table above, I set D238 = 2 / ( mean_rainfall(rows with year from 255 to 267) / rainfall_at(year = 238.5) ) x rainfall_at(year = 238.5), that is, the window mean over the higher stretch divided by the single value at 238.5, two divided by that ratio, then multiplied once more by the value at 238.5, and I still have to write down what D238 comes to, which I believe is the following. 196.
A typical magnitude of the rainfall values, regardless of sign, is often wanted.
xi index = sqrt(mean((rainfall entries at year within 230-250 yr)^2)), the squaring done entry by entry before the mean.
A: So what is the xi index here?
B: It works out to 96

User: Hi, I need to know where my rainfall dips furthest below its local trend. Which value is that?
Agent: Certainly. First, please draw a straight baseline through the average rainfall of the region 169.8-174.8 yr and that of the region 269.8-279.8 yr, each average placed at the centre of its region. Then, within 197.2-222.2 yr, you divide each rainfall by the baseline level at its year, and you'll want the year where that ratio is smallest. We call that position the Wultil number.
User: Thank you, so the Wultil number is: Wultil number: 216.0 yr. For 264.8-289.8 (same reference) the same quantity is 273.5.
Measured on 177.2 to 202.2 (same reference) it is 201.0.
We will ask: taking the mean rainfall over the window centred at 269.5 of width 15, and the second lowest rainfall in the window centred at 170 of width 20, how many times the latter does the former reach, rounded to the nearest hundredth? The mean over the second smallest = 1.07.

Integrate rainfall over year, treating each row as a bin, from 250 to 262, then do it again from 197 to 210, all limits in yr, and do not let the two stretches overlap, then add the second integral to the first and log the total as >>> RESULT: 2380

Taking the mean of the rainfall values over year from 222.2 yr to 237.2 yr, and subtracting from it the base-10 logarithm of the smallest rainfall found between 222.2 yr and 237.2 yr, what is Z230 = 93.8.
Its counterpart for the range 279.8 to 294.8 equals 100.8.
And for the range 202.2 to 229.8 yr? 92.1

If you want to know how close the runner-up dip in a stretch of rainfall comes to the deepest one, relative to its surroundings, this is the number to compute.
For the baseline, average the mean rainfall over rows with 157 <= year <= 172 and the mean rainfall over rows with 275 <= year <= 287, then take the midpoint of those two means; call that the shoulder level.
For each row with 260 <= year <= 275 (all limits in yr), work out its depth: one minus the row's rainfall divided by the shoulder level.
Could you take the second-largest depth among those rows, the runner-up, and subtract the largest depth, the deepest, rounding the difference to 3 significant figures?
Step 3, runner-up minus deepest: -0.0105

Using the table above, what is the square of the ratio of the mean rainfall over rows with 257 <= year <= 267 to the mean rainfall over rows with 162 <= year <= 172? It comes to 1.11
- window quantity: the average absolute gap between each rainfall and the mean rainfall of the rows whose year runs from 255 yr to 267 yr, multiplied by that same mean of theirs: 56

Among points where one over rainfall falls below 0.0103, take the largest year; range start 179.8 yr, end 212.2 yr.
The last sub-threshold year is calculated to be 196.0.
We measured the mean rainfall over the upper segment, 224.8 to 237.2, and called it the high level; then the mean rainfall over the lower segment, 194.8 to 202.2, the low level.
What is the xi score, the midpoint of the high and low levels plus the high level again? 192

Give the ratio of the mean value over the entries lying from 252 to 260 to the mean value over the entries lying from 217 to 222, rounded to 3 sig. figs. 1.03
